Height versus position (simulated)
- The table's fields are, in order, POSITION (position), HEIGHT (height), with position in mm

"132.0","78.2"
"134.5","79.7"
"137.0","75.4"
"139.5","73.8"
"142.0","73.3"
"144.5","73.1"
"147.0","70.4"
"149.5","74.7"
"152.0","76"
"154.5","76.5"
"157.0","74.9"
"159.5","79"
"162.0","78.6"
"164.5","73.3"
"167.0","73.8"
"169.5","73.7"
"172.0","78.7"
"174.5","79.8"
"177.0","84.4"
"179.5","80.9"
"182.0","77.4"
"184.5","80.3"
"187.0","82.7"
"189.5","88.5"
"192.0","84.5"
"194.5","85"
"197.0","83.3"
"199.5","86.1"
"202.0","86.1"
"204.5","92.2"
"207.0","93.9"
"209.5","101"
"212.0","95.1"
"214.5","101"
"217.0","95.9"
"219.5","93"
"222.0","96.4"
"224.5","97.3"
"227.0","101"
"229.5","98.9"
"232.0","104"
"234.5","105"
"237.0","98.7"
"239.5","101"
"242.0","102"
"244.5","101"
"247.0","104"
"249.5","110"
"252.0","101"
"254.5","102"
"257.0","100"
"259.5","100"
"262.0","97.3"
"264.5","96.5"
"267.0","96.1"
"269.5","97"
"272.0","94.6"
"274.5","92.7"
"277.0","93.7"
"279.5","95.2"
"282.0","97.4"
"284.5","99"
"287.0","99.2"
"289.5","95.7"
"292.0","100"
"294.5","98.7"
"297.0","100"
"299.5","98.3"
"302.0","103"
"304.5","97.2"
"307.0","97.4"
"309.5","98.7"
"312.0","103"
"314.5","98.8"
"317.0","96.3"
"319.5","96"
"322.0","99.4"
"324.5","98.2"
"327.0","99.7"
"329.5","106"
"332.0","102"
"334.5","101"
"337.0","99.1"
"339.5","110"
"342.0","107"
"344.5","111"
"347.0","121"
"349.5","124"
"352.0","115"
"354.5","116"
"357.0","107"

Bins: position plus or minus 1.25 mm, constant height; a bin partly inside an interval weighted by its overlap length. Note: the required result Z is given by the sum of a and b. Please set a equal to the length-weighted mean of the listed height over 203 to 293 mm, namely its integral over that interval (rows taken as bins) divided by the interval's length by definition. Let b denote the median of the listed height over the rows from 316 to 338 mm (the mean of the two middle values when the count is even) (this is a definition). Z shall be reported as 198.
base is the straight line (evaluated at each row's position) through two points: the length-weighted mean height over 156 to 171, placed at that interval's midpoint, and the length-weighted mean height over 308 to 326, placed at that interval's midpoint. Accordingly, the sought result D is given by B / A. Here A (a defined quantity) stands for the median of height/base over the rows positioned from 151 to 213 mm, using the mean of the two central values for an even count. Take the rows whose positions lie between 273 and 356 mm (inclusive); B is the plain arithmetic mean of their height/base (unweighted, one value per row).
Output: 1.00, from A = 1.04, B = 1.04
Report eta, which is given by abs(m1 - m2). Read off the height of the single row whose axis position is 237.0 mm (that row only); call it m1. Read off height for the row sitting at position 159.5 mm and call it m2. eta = 20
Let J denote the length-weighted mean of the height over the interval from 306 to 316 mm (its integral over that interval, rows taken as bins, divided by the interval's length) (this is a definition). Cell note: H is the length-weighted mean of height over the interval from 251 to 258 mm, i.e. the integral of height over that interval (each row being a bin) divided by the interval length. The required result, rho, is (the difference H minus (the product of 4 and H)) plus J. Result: -204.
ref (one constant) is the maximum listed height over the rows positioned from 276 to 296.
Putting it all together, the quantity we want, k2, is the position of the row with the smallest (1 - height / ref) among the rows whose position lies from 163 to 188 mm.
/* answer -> 177.0 mm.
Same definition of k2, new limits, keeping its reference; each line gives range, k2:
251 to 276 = 254.5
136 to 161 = 159.5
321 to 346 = 344.5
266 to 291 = 287.0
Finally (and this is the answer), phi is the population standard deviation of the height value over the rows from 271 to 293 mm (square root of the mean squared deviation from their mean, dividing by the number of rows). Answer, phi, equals 2.5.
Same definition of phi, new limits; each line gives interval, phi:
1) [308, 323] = 2.3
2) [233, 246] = 2.0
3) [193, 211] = 5.9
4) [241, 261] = 3.1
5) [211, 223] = 2.6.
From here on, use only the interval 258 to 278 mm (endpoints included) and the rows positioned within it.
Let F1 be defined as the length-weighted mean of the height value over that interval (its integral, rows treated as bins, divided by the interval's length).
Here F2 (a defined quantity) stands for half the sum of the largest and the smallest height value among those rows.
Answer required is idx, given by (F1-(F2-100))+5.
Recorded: 105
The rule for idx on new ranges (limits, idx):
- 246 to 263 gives 103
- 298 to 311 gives 104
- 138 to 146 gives 105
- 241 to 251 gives 104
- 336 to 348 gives 105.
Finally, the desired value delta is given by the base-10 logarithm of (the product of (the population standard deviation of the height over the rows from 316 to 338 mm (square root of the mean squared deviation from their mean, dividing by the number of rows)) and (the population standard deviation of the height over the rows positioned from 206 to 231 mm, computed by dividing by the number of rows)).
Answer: 0.91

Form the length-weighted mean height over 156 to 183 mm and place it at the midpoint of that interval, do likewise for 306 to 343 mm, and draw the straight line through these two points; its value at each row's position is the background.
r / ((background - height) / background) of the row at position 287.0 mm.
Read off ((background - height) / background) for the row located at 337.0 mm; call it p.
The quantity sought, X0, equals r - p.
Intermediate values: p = 0.03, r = -0.04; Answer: -0.08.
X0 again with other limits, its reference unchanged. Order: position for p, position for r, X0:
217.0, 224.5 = 0.00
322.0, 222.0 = -0.14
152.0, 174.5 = -0.01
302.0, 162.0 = 0.03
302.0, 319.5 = 0.10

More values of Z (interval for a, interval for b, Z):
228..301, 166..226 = 185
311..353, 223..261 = 206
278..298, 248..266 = 198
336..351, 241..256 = 214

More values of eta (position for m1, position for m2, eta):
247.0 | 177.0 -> 20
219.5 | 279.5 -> 2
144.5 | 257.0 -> 27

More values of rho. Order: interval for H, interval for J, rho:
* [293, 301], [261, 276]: -202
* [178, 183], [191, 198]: -154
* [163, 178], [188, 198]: -146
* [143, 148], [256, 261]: -116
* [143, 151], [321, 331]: -118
